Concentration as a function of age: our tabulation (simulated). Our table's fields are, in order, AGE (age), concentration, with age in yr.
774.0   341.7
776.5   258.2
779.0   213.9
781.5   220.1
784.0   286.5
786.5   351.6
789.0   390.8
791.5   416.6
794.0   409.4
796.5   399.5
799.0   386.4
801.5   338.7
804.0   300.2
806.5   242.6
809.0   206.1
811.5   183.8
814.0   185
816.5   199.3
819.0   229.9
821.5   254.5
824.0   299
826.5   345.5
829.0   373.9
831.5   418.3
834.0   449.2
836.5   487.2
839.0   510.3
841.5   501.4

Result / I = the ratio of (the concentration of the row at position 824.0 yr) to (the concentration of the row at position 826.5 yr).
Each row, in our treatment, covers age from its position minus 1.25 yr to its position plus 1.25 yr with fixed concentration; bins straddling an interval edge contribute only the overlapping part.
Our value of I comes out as 0.87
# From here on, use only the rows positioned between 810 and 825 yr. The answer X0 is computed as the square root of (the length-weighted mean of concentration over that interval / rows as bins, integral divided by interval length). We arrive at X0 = 15.0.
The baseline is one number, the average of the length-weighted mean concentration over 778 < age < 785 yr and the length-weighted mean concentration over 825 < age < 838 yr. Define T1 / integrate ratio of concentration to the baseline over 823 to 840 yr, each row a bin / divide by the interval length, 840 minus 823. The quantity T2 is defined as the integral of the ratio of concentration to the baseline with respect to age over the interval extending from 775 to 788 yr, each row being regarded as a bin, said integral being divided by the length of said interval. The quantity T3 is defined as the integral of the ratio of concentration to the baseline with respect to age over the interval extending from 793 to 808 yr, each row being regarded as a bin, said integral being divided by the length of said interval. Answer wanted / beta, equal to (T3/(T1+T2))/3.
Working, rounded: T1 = 1.26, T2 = 0.83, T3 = 1.05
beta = 0.17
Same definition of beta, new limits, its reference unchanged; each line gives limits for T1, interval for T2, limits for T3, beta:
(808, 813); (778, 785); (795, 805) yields 0.28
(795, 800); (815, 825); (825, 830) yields 0.19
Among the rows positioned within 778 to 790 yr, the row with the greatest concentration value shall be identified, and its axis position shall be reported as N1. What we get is 789.0 yr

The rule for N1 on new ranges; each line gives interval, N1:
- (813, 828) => 826.5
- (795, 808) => 796.5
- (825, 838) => 836.5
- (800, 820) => 801.5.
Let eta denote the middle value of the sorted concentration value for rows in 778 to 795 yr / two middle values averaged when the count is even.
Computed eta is 352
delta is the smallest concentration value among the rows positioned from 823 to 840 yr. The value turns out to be 299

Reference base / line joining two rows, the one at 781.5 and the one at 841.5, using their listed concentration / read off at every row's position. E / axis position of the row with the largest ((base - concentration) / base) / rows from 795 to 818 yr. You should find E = 814.0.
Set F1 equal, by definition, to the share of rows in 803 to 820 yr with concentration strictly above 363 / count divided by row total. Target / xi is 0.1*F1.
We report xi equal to 0.00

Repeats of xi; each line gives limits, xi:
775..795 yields 0.04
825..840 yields 0.08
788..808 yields 0.06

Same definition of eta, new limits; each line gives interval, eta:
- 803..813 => 224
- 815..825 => 242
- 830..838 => 449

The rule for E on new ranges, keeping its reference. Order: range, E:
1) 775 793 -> 781.5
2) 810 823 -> 814.0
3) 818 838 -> 819.0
